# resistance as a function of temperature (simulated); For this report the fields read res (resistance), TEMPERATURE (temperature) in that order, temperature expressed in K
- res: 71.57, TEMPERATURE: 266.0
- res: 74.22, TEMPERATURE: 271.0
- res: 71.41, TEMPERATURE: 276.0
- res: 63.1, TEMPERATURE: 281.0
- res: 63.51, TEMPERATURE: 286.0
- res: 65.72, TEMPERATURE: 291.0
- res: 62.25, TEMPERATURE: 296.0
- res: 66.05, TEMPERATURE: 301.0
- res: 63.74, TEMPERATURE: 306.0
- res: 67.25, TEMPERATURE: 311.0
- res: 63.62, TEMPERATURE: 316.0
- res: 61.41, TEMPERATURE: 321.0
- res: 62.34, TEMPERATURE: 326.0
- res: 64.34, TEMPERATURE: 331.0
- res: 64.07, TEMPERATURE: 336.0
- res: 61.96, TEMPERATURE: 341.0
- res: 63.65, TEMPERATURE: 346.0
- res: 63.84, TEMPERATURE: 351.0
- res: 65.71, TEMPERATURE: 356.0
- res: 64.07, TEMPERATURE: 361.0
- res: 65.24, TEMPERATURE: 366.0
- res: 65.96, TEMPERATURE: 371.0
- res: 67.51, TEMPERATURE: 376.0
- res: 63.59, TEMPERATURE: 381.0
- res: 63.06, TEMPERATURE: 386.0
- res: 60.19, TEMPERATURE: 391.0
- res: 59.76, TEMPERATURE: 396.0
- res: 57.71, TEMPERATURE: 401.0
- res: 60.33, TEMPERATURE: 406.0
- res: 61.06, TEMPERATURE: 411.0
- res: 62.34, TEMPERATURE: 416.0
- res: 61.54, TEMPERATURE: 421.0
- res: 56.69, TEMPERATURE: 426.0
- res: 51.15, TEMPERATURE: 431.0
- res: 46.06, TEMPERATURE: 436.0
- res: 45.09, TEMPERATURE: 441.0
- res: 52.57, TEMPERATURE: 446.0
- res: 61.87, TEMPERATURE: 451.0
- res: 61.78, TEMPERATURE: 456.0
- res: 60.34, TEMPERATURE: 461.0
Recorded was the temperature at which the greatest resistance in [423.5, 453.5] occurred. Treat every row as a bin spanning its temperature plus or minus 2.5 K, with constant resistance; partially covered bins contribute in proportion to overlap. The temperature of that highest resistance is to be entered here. 451.0 K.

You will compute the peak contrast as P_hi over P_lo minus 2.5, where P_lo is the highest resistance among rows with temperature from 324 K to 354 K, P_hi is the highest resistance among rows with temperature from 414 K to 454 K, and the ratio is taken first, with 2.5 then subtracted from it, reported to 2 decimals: -1.53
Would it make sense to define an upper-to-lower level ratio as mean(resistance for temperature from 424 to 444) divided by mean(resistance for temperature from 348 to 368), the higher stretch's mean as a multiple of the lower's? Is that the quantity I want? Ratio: 0.77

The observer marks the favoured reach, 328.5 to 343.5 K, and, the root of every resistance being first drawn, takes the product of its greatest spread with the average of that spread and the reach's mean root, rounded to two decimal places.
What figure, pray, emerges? 0.61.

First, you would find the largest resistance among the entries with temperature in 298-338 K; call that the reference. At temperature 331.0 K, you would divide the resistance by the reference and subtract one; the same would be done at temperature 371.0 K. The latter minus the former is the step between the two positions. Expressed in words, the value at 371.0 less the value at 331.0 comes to 0.024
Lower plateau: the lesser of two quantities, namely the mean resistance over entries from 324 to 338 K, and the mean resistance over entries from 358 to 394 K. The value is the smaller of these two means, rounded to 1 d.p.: 63.6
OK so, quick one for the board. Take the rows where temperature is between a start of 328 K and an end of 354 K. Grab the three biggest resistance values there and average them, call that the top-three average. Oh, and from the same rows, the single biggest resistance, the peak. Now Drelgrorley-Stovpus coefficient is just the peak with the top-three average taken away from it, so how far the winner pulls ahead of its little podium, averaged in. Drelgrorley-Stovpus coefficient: 0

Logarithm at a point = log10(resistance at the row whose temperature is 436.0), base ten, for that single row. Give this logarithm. 1.66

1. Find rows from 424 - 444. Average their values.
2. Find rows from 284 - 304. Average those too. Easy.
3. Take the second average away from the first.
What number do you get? -15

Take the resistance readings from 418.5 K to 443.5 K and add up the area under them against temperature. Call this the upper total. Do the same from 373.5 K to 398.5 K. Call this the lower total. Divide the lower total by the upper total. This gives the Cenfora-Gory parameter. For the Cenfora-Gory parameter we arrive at 1.21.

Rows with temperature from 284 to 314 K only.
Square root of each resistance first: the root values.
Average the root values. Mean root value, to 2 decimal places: 8.05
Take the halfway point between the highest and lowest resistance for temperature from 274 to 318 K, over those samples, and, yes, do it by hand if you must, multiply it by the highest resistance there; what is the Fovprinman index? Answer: 4772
